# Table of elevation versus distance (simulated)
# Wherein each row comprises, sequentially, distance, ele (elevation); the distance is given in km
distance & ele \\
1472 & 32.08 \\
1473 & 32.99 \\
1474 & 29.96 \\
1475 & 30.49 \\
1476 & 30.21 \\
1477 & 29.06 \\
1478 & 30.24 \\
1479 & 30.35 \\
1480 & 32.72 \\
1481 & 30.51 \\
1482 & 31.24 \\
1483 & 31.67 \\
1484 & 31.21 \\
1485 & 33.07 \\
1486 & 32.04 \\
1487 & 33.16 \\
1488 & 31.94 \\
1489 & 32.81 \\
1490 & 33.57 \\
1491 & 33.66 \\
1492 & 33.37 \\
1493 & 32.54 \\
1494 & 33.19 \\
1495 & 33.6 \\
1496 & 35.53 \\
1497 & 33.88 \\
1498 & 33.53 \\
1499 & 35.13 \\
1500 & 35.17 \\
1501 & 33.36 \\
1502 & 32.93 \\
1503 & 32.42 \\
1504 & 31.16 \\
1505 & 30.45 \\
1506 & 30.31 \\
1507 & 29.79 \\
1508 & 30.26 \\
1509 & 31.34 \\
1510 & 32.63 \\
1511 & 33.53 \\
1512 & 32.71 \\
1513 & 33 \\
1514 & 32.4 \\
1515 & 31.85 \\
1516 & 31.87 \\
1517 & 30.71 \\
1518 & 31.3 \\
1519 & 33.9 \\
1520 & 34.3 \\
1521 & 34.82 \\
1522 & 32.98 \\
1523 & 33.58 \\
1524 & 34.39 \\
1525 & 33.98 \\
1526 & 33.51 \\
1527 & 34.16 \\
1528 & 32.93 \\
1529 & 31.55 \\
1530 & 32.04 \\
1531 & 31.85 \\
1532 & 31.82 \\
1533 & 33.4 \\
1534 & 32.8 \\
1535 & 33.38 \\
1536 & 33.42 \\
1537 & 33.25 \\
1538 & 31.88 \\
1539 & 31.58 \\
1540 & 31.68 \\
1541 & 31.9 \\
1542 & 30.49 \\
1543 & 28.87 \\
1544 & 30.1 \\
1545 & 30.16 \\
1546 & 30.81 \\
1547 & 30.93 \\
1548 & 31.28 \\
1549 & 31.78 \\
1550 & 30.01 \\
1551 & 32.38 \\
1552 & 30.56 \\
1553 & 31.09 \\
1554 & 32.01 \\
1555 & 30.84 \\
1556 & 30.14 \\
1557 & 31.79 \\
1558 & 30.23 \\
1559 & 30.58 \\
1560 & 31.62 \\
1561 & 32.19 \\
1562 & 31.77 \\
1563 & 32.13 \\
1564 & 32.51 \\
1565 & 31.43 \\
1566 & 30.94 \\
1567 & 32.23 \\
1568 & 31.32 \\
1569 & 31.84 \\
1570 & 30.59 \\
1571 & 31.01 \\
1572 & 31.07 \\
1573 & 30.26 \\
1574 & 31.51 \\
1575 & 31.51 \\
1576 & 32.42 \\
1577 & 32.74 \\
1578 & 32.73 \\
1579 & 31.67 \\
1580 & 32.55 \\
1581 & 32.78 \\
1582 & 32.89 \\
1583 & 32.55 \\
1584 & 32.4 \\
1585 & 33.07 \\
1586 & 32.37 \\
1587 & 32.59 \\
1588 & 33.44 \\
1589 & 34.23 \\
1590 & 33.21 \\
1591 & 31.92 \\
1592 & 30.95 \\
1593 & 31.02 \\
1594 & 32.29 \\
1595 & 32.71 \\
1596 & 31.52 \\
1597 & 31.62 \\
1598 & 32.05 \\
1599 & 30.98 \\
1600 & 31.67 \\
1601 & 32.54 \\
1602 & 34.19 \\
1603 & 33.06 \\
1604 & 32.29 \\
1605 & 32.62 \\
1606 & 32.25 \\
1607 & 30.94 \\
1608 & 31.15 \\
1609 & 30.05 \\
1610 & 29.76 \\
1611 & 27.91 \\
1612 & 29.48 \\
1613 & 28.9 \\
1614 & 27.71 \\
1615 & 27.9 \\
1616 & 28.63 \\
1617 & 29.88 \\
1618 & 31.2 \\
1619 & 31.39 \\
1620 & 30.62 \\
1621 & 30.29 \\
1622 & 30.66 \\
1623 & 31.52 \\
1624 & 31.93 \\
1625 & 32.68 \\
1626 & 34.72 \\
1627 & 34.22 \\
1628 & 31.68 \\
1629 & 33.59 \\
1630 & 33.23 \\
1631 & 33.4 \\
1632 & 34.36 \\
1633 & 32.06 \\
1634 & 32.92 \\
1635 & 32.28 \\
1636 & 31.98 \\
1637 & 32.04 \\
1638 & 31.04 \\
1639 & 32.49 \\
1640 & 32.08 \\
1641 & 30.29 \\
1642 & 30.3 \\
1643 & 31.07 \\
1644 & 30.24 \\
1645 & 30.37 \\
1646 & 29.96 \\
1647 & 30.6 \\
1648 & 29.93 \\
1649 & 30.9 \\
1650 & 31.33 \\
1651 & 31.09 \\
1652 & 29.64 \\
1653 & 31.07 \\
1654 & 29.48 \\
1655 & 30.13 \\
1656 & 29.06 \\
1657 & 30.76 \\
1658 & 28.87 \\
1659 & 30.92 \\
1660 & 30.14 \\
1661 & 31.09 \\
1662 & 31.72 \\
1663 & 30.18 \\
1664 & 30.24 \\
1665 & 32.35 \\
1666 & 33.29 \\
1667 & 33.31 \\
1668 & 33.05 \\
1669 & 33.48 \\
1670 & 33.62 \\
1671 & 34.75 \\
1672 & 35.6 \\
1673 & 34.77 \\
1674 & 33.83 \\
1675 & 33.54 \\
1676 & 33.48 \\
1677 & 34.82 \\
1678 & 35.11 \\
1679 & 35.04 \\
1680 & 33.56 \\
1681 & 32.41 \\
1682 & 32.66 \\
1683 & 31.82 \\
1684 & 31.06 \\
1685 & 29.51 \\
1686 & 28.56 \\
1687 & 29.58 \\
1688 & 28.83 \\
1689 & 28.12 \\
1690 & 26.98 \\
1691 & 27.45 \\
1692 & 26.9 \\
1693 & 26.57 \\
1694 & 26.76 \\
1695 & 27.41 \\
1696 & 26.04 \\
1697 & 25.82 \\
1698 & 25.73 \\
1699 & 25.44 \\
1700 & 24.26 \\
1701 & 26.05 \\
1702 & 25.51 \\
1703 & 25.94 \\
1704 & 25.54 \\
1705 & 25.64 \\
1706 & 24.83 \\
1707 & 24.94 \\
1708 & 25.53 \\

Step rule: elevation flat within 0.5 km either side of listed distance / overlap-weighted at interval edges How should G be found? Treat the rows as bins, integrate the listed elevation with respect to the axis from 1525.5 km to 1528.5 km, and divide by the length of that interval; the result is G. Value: 34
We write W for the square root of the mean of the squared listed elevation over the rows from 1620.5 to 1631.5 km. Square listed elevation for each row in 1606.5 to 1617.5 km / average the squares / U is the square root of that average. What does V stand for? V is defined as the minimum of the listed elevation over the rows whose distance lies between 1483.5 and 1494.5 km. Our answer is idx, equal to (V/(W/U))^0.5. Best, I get 5.30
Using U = 29.3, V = 31.21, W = 32.6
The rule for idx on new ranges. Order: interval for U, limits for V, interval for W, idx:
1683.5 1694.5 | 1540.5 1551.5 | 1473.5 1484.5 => 5.15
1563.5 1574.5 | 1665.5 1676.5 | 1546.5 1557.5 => 5.76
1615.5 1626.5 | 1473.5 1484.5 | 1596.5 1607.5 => 5.31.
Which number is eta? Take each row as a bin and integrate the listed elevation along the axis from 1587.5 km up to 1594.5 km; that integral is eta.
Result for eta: 227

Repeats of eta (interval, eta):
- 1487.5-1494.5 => 231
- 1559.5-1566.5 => 223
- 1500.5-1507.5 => 220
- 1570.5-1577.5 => 221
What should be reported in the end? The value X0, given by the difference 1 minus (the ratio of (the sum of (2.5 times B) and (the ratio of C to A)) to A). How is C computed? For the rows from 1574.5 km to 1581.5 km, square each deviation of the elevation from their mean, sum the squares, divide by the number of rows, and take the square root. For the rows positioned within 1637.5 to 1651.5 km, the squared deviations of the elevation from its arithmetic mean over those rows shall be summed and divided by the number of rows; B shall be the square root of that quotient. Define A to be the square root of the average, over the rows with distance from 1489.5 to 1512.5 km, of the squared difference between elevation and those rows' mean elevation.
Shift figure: -0.4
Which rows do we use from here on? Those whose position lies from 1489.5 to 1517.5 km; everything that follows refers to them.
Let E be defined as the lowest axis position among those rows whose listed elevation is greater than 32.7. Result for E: 1490 km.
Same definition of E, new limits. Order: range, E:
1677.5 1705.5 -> 1678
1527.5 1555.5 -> 1528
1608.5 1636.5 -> 1626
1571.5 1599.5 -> 1577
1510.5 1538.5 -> 1511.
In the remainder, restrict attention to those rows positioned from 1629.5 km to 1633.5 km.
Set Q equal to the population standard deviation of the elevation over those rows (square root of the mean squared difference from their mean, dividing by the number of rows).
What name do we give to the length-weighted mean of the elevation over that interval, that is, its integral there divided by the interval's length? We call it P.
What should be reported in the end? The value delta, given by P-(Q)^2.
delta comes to 32.6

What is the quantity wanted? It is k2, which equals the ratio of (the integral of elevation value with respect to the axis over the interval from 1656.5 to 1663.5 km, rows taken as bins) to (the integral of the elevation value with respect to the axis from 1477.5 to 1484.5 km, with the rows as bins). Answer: 0.98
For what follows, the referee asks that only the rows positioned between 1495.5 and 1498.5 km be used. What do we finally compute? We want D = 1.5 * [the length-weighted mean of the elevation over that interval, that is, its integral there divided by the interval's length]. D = 51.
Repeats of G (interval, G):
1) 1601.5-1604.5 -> 33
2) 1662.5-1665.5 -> 31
